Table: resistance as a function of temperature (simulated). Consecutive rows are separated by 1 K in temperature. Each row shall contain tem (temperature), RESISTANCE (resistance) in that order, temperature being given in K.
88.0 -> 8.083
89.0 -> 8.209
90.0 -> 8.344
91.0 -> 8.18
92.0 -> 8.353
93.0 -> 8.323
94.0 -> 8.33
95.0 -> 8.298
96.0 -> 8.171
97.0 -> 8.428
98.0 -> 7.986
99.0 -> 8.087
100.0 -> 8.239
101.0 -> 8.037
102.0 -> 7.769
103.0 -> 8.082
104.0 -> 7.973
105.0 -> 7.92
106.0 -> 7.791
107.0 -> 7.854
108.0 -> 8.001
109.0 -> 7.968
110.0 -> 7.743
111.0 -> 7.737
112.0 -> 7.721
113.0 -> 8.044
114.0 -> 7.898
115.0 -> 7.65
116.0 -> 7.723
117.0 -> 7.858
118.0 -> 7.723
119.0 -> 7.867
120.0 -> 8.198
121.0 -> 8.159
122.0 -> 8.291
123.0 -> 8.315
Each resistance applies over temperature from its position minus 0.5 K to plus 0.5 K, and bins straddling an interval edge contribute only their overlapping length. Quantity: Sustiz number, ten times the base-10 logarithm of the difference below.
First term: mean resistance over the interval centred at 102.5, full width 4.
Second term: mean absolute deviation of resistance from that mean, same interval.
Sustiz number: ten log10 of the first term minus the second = 8.96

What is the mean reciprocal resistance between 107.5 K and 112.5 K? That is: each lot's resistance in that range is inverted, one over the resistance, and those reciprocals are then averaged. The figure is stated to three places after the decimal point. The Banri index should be 0.128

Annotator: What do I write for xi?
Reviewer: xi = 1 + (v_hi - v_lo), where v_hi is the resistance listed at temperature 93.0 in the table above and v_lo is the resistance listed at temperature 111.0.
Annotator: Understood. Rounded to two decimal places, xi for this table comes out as 1.59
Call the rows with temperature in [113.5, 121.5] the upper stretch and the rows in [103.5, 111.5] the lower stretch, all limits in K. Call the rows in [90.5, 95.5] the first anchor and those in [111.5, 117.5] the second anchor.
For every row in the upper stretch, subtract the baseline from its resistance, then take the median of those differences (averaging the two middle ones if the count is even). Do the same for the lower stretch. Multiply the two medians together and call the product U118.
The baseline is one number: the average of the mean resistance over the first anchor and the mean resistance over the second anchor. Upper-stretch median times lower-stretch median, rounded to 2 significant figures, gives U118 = 0.033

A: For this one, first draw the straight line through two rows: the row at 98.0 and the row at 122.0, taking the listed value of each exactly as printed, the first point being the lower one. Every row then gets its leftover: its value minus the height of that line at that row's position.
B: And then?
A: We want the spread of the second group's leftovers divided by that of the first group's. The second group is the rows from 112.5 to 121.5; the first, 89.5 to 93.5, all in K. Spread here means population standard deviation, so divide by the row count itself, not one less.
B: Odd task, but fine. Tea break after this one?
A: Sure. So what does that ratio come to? 2.5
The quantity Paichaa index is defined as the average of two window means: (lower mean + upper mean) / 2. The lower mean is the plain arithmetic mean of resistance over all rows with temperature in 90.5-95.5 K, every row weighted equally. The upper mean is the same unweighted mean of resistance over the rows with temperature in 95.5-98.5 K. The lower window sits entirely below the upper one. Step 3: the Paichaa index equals 8.25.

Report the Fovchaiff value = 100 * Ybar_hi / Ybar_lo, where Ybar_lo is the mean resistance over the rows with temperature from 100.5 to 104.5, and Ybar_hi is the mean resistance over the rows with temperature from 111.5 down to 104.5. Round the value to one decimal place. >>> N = 98.7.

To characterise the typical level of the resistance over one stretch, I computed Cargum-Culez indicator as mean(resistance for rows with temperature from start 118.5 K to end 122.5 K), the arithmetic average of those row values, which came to 8.13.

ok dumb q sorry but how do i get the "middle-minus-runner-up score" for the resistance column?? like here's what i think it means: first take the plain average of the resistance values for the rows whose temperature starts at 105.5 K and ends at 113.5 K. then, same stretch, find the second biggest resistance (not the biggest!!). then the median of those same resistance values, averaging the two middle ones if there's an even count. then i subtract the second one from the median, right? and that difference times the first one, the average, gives -1.4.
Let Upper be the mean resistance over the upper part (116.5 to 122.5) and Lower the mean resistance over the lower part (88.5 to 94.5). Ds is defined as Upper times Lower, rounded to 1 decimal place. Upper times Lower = 66.5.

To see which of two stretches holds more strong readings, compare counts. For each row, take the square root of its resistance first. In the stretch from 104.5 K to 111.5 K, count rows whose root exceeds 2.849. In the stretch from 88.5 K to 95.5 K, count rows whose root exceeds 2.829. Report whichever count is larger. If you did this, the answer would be 7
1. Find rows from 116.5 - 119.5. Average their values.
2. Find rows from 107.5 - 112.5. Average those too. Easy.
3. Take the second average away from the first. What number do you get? 0.0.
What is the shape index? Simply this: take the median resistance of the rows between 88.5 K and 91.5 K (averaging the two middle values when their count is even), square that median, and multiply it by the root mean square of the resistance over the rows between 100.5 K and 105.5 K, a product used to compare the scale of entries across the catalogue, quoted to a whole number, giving 536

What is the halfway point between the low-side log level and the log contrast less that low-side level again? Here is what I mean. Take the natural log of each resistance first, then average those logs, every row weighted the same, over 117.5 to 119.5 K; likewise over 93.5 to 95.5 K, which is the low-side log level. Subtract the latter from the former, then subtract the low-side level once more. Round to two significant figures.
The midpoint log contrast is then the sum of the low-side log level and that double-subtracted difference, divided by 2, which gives -0.032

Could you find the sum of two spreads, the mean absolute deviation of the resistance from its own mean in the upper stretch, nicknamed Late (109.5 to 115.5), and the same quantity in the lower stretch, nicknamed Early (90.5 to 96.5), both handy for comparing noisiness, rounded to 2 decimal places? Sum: 0.18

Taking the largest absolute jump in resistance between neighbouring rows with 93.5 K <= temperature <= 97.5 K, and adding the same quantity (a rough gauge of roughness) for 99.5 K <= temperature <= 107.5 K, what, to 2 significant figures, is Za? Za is 0.57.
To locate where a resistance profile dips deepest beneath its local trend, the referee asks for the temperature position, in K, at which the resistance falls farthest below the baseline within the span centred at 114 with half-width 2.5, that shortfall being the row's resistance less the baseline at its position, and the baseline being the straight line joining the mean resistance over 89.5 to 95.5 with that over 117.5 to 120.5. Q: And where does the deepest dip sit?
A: 115.0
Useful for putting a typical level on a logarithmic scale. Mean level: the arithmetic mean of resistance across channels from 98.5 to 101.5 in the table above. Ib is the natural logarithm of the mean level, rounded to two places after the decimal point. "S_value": 2.09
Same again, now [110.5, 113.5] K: 2.06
